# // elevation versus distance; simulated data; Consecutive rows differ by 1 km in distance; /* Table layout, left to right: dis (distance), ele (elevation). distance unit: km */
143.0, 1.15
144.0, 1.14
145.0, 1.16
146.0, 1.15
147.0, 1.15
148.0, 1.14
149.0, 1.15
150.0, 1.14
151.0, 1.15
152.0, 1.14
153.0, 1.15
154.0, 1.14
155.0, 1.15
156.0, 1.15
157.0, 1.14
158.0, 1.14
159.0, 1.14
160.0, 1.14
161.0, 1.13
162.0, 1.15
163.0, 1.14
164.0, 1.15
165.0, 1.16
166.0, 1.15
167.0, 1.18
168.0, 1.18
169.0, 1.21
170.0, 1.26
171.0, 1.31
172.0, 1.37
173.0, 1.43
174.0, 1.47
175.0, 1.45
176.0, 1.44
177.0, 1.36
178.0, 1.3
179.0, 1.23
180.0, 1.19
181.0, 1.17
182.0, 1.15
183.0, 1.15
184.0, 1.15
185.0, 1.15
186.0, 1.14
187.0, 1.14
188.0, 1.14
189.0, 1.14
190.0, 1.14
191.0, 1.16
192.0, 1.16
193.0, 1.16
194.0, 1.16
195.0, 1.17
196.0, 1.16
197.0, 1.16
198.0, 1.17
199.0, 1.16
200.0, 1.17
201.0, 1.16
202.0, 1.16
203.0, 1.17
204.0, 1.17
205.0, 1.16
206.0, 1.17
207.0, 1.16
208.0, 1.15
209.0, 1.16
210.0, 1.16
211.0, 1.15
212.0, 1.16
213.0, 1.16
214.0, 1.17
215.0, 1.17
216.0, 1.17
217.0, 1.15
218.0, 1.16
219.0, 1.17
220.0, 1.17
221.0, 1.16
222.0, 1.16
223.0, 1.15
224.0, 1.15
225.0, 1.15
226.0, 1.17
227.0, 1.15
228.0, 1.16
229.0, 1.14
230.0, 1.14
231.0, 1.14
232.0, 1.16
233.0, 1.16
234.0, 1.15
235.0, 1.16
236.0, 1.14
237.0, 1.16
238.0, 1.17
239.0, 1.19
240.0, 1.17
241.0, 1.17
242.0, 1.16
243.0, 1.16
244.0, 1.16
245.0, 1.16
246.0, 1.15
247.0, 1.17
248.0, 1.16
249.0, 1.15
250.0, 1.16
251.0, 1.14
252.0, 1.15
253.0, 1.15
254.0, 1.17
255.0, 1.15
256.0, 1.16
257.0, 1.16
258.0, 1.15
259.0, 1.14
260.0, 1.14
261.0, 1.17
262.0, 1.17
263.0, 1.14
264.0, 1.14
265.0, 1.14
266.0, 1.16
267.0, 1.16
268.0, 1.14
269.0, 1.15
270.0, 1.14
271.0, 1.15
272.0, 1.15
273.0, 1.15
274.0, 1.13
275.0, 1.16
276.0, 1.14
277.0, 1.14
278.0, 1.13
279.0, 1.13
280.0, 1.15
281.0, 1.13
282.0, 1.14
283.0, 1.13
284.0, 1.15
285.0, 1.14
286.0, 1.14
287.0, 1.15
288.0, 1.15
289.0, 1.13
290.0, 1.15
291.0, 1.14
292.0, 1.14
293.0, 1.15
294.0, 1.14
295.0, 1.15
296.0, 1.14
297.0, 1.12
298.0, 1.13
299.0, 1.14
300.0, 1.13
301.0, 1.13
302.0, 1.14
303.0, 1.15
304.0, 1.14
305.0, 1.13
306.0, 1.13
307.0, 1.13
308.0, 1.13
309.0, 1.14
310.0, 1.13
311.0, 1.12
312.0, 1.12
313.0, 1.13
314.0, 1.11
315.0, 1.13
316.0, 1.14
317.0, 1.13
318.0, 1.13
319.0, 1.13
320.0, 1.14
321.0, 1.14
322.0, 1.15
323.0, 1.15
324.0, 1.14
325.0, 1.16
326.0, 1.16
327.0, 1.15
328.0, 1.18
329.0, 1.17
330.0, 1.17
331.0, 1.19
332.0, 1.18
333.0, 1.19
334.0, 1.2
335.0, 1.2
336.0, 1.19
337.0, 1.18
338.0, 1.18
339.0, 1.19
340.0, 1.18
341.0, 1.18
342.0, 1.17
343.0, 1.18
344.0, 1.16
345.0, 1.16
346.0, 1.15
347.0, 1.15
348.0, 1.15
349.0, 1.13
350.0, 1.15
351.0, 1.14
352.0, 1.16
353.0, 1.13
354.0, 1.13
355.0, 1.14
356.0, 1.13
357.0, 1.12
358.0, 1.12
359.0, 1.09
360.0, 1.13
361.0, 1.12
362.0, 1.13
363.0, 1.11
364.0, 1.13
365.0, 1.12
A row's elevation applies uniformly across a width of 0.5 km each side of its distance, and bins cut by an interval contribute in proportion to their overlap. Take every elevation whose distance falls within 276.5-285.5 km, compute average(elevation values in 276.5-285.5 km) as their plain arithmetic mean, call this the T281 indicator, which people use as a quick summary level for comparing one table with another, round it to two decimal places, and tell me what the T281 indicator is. 1.14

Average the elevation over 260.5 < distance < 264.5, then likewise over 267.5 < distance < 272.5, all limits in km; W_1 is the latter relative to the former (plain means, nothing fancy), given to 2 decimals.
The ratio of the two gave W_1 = 0.99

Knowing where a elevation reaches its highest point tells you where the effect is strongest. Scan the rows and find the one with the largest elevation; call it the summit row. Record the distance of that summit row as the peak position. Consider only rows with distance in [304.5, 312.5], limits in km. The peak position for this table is 309.0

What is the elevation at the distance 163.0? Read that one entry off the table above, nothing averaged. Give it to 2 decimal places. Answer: 1.14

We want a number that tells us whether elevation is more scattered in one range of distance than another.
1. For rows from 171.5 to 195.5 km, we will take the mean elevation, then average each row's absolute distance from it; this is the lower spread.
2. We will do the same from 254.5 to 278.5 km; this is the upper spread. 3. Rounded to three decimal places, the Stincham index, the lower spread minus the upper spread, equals 0.092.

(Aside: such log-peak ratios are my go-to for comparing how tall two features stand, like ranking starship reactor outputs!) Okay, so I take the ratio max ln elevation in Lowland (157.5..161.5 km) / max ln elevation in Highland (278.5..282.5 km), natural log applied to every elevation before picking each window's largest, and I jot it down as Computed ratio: 0.94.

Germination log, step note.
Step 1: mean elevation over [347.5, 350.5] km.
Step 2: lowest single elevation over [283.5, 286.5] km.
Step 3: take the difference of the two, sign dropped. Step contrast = 0.003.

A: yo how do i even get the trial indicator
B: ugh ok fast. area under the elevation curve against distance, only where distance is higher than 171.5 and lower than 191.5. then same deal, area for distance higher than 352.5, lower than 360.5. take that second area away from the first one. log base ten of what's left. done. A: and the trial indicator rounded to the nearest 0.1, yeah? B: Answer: 1.2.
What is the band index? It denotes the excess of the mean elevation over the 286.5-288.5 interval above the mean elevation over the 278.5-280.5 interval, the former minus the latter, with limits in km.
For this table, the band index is 0.010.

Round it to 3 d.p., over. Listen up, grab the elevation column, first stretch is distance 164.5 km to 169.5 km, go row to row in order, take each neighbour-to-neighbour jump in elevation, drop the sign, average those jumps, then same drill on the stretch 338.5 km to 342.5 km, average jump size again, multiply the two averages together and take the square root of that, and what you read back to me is 0.011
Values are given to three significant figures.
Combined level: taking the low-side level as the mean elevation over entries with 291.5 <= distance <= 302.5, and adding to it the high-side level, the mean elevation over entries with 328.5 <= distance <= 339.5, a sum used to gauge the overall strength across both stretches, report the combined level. 2.32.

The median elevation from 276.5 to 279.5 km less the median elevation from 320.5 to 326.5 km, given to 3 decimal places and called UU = -0.020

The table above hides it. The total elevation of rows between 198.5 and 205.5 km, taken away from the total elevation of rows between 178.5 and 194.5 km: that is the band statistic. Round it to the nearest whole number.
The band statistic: 10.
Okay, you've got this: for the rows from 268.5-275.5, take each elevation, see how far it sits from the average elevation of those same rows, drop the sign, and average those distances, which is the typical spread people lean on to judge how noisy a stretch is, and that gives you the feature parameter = 0.0069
